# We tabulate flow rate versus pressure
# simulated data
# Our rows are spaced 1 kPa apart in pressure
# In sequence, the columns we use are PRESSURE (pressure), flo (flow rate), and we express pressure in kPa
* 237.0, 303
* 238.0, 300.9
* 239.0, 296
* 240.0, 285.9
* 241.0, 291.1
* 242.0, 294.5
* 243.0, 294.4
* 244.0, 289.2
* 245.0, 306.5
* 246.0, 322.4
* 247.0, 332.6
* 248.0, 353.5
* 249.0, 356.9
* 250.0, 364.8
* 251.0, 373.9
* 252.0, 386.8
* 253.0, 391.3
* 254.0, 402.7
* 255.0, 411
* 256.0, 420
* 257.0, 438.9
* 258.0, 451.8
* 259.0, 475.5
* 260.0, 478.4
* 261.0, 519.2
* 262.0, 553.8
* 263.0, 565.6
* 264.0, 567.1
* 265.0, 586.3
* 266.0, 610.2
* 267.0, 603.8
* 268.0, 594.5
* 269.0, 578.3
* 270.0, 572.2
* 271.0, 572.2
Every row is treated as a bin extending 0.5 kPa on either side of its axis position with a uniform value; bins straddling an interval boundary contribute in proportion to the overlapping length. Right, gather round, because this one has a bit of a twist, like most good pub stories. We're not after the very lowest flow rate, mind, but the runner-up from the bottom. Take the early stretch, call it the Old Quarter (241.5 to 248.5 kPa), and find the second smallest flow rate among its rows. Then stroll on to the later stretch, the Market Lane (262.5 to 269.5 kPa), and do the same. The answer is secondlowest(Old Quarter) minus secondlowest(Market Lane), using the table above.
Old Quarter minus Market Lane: -273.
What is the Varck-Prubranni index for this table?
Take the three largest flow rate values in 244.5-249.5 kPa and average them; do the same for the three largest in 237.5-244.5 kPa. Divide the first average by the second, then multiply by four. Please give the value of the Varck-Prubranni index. 4.7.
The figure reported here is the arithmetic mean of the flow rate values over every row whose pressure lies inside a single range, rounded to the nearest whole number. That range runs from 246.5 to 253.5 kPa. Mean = 366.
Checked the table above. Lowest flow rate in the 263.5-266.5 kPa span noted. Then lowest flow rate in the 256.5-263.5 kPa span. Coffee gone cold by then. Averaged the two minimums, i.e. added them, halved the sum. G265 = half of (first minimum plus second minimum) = 503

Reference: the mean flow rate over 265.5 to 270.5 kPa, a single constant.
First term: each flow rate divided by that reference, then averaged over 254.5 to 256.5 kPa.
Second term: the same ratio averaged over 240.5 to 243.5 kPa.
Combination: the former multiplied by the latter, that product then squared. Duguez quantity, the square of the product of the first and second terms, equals 0.12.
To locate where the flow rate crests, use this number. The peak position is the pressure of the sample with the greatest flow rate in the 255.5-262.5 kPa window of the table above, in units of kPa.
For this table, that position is 262.0 kPa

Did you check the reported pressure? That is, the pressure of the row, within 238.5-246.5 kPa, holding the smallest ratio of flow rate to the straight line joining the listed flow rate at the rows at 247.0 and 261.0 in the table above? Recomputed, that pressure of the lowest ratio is 244.0 kPa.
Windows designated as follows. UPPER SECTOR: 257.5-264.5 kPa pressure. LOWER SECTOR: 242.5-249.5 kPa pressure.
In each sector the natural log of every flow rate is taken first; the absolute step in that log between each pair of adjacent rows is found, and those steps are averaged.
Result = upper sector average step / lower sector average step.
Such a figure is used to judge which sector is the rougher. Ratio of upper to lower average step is 1.0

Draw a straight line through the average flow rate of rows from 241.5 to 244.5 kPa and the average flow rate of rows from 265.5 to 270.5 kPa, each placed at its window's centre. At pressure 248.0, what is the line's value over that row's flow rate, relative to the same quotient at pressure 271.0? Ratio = 0.91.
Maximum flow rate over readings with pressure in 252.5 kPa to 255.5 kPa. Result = 411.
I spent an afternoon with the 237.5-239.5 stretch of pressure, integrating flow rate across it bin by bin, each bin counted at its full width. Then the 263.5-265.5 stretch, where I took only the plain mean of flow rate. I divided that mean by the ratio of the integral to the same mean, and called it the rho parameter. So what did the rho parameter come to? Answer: 557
